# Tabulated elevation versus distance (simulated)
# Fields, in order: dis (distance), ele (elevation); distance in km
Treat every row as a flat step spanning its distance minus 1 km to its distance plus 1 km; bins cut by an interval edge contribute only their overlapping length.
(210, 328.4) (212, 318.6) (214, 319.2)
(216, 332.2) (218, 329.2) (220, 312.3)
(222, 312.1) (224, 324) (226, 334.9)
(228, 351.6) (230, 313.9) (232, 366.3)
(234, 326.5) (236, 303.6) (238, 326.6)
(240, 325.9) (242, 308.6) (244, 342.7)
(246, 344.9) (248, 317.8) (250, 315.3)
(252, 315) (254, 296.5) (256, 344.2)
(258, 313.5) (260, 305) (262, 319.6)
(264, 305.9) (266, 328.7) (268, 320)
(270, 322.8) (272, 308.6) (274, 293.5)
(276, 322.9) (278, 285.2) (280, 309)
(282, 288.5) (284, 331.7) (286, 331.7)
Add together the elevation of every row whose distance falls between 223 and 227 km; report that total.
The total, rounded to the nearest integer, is 659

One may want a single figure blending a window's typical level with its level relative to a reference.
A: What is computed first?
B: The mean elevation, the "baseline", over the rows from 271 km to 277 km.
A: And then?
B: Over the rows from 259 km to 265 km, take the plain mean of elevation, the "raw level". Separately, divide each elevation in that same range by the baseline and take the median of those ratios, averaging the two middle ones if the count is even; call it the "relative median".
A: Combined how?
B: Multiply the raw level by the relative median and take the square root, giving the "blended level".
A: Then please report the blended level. 17.5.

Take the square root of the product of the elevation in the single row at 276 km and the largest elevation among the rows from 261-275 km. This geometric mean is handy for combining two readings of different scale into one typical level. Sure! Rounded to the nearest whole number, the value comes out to 326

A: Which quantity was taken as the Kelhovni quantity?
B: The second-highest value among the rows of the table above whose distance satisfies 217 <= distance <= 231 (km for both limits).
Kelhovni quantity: 334.9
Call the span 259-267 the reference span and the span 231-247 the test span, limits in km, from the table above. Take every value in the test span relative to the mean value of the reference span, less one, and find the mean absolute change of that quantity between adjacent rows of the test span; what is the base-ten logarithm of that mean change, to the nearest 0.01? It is -1.20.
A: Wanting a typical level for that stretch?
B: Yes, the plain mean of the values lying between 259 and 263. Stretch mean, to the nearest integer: 312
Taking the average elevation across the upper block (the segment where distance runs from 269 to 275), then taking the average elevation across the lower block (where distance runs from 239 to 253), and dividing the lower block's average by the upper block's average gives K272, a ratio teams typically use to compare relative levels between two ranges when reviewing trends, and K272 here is 1.05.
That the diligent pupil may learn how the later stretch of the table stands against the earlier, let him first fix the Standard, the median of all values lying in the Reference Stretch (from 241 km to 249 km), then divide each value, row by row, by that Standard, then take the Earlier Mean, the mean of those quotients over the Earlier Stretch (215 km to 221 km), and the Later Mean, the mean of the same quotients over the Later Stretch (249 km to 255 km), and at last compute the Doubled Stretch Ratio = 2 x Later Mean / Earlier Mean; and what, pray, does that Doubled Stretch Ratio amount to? 1.90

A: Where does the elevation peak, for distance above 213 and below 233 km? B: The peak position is 232 km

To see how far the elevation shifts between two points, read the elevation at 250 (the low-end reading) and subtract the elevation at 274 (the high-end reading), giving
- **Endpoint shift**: 22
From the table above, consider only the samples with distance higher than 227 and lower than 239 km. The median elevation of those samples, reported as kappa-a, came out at 327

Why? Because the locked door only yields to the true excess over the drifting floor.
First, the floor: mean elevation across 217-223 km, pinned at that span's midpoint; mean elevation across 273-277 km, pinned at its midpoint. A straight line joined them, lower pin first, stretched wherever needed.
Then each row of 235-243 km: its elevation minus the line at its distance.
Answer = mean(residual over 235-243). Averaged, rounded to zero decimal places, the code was 2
